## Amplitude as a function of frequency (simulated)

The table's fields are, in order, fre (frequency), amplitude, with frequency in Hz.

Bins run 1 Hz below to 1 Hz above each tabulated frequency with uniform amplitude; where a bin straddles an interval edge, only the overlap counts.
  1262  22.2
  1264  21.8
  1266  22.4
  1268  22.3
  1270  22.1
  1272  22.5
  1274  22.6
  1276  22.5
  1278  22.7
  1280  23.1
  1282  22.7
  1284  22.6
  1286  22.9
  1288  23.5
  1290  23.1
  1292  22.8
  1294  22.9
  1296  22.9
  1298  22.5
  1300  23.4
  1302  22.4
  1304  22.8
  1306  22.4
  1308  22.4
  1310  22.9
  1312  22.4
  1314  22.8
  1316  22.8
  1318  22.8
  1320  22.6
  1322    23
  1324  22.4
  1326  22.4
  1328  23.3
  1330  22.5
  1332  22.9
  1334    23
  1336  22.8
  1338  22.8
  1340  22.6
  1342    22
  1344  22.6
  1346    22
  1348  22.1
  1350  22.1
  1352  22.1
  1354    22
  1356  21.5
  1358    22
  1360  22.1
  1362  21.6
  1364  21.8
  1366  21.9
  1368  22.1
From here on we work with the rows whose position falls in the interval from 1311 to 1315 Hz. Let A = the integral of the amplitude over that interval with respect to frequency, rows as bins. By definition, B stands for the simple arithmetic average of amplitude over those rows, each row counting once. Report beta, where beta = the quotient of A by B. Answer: 4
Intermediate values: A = 90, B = 22.60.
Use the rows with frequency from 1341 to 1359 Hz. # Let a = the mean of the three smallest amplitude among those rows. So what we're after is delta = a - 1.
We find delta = 20.8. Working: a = 21.83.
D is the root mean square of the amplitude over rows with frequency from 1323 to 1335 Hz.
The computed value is 22.8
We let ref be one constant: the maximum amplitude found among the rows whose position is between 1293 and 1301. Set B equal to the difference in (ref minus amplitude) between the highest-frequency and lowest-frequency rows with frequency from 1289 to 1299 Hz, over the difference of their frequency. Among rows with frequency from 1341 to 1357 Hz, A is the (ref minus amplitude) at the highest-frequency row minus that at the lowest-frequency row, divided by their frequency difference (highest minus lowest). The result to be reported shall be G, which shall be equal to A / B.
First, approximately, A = 0.036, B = 0.075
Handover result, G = 0.5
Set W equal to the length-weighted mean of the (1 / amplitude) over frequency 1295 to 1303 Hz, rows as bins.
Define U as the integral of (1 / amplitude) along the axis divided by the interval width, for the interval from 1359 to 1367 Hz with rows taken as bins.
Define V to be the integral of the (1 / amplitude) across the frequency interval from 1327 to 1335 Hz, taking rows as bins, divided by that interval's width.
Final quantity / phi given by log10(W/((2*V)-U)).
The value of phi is 0.024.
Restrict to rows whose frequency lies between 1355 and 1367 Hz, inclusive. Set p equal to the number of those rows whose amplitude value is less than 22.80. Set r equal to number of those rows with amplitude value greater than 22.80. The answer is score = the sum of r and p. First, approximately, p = 6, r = 0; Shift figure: 6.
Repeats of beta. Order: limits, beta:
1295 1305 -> 10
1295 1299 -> 4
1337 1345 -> 8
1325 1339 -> 14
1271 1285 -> 14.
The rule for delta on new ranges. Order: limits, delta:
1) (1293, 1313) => 21.4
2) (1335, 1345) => 21.4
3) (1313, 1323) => 21.7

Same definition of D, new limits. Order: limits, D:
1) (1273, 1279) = 22.6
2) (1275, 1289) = 22.9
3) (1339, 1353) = 22.2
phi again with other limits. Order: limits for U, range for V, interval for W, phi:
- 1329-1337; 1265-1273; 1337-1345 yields -0.012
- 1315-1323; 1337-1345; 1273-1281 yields -0.010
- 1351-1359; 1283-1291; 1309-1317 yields 0.029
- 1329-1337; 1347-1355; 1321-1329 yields -0.027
